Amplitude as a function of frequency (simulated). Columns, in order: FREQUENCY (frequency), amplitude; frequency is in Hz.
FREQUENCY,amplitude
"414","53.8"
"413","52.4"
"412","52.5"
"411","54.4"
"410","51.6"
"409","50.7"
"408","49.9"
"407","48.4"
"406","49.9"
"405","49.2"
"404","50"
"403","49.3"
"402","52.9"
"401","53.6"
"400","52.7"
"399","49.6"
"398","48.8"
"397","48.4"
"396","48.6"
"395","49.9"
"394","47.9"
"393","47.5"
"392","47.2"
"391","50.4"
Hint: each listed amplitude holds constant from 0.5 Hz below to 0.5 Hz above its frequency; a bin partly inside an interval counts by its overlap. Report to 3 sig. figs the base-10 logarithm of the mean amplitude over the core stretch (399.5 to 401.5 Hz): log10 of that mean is 1.73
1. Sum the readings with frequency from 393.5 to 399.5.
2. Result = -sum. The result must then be -293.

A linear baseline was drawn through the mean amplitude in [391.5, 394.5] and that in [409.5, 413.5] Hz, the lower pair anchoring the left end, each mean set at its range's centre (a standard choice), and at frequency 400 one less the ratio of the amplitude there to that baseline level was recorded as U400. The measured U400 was -0.065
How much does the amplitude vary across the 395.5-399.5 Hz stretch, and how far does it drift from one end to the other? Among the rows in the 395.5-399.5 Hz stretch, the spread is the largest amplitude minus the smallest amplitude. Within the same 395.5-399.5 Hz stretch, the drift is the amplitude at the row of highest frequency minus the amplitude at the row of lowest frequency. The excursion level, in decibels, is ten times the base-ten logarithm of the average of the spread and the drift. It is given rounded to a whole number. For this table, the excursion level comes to 0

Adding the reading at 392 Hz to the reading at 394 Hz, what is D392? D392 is 95.1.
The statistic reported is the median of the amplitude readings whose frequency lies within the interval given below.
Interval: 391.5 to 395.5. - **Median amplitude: 47.7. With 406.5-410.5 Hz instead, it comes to 50.3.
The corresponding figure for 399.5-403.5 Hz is 52.8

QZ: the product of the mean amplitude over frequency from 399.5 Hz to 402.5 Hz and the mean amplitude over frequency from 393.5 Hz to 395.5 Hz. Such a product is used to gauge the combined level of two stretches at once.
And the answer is 2595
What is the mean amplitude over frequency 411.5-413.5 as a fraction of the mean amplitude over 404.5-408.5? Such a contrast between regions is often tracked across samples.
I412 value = 1.06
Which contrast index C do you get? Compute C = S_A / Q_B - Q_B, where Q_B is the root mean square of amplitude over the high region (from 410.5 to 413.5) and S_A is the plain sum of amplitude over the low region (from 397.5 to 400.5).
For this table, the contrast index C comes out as -50.3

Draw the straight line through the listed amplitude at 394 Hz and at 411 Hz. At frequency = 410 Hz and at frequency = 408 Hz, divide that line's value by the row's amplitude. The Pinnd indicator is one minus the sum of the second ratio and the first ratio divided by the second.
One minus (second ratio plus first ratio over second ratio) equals -1.05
